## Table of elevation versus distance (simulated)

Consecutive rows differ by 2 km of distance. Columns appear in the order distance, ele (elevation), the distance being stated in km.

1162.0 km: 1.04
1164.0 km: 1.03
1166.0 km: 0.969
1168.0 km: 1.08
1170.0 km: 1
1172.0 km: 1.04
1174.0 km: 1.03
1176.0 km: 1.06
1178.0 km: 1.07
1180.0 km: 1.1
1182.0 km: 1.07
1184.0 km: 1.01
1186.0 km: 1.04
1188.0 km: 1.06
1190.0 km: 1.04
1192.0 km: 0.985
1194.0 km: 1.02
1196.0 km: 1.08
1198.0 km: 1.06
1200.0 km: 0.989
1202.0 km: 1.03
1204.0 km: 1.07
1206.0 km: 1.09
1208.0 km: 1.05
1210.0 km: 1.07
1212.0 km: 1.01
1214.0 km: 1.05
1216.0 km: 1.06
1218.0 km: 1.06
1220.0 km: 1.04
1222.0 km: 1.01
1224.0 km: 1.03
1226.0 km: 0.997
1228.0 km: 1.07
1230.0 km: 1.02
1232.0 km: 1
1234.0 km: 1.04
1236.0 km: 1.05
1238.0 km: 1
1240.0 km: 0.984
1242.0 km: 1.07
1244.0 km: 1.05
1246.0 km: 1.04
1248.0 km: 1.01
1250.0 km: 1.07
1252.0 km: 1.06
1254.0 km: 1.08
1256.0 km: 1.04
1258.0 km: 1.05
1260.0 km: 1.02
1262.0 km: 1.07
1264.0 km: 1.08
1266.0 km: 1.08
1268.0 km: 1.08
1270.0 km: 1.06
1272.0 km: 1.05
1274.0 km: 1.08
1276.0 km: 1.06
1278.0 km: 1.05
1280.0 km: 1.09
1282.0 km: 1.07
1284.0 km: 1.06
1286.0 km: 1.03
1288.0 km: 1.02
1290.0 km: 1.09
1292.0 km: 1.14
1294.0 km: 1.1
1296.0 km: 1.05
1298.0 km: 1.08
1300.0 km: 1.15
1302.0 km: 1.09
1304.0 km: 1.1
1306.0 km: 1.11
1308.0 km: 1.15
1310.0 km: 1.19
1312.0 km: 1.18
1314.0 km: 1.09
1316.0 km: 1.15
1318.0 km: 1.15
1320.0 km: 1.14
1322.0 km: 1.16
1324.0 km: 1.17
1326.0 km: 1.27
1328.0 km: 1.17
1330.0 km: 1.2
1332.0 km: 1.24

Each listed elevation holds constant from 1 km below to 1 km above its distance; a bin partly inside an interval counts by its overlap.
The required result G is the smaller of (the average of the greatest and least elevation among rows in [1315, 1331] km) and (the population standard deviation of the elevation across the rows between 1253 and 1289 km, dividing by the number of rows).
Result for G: 0.021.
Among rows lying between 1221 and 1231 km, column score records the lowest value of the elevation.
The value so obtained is 0.997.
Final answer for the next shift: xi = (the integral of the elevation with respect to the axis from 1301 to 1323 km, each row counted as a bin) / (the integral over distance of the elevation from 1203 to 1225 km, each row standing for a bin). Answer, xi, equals 1.08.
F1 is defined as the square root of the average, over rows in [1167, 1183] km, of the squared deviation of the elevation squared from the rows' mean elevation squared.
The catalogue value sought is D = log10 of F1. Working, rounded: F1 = 0.062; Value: -1.21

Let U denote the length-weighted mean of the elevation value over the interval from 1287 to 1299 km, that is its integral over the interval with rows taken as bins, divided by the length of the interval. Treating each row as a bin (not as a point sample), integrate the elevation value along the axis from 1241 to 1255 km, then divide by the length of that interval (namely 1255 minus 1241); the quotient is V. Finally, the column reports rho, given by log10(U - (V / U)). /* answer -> -1.0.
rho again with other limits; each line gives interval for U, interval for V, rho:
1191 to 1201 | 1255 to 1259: -2.0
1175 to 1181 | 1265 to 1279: -1.1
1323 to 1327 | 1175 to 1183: -0.5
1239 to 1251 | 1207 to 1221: -1.6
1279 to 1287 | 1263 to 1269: -1.3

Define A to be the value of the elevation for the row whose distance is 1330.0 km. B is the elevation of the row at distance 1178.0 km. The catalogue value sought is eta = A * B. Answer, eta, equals 1.28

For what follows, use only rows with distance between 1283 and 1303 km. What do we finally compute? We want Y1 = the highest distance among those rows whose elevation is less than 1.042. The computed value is 1288.0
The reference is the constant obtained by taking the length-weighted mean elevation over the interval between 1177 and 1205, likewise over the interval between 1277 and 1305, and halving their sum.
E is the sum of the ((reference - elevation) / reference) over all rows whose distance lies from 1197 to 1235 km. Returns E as 0.41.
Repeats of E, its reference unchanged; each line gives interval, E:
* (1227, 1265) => 0.36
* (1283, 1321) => -0.83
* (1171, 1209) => 0.27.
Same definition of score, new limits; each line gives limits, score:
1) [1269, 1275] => 1.05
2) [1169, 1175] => 1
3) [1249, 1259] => 1.04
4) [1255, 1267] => 1.02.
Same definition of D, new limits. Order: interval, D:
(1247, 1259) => -1.32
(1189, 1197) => -1.15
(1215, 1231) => -1.29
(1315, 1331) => -1.02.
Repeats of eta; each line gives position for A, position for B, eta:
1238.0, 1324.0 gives 1.17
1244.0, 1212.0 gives 1.06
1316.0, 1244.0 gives 1.21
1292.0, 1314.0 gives 1.24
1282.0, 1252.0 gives 1.13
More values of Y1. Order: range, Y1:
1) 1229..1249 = 1248.0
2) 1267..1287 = 1286.0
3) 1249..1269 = 1260.0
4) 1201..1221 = 1220.0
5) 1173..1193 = 1192.0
